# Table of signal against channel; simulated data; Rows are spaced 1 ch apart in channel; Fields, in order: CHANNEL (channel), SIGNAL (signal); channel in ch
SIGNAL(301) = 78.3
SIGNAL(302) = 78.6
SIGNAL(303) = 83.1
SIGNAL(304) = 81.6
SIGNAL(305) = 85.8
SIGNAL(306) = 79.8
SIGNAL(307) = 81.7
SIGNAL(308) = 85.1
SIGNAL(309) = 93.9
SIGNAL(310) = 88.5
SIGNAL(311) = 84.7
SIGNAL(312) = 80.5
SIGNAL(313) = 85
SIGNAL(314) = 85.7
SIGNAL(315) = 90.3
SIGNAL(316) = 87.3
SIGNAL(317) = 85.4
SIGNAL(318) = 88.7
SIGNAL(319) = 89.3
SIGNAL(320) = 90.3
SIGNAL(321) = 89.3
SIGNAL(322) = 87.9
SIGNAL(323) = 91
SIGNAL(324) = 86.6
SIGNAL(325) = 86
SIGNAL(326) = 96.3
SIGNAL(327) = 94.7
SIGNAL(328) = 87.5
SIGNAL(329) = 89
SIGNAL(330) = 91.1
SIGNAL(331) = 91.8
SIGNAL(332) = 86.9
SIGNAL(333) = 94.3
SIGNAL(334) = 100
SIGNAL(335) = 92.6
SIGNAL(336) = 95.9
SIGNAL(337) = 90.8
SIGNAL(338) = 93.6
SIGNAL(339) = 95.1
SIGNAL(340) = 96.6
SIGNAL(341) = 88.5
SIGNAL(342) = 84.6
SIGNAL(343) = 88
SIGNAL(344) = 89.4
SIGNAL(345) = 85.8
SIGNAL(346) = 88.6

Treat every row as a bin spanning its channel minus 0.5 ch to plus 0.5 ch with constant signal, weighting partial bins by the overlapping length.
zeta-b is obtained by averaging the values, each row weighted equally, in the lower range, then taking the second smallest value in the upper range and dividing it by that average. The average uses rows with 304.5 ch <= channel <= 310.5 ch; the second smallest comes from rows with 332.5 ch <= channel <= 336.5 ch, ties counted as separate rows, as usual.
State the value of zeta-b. 1.10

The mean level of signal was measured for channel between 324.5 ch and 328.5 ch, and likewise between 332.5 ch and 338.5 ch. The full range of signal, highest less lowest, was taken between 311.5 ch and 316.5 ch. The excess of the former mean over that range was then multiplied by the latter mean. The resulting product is 7688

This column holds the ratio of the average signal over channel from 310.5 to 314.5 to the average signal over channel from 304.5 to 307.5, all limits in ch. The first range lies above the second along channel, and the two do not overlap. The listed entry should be 1.02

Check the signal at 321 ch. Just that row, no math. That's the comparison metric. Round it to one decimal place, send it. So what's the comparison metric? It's 89.3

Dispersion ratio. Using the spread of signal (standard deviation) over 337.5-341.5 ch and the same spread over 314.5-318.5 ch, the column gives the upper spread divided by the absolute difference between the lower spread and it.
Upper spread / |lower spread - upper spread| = 2.4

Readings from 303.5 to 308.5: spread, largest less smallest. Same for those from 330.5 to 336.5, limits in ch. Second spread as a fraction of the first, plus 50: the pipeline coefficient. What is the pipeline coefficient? 52.2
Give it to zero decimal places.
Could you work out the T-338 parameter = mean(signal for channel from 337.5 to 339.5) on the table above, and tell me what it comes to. 94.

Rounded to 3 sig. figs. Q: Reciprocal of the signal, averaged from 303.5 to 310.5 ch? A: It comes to 0.0118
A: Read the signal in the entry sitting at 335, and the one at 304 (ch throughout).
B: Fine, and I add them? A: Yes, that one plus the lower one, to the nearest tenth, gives 174.2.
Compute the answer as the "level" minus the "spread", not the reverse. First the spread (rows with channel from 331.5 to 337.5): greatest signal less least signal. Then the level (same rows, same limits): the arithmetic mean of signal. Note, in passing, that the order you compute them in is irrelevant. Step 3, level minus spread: 80.3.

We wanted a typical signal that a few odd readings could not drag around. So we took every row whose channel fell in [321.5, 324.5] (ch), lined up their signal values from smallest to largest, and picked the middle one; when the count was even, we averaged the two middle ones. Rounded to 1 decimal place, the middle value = 87.9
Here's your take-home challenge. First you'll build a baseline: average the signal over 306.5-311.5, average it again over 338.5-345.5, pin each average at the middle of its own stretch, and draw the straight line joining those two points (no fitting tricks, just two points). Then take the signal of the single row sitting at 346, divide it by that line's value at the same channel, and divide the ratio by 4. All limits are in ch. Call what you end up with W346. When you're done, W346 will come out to 0.246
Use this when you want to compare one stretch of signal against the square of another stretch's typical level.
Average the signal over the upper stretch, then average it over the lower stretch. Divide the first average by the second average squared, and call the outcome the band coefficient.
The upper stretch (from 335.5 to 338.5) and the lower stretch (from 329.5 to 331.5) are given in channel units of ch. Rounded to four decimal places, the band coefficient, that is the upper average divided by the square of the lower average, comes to 0.0112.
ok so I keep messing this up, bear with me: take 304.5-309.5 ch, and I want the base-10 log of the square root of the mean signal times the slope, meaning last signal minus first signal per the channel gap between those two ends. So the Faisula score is 1.1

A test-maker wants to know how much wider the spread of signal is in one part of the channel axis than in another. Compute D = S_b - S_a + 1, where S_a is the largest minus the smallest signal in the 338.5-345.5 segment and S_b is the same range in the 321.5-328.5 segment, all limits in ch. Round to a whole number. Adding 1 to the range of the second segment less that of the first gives -1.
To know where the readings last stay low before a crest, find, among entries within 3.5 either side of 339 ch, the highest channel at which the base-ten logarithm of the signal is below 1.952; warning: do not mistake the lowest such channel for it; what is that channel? 342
